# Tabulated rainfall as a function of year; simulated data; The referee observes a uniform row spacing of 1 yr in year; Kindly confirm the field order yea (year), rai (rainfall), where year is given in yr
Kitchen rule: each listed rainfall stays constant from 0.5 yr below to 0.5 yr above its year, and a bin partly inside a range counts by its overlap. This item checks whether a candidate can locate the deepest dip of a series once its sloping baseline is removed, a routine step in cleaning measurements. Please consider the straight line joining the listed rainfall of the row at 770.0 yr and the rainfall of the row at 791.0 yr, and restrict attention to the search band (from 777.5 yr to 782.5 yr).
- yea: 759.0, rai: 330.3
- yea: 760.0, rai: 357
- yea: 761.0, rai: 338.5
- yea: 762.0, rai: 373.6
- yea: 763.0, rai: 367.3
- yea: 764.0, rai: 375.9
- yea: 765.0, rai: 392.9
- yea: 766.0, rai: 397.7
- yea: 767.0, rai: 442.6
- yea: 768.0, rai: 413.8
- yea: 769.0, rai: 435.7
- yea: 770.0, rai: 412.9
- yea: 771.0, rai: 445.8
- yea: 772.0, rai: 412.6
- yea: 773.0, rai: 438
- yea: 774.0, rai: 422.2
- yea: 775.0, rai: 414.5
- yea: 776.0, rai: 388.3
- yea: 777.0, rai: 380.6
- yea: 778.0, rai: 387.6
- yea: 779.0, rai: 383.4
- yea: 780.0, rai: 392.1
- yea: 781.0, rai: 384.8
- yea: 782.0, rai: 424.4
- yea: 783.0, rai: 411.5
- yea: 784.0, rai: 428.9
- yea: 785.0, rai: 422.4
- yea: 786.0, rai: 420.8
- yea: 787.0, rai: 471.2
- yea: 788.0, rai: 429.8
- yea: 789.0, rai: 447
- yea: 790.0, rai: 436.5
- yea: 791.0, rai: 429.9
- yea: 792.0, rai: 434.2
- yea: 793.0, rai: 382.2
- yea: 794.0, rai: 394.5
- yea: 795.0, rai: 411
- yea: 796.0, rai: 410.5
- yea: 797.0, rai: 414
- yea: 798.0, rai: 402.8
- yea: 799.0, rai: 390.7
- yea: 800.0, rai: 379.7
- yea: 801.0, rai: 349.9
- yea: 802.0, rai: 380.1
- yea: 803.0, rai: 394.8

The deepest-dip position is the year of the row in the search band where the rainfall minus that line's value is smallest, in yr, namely 781.0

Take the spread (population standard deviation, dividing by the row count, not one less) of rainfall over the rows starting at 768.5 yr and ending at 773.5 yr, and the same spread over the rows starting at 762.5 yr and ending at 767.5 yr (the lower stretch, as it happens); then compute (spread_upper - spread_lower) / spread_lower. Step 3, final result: -0.48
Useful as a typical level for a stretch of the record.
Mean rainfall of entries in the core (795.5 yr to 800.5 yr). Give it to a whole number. 400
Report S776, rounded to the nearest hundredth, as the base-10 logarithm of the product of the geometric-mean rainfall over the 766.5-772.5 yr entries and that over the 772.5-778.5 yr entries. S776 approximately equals 5.24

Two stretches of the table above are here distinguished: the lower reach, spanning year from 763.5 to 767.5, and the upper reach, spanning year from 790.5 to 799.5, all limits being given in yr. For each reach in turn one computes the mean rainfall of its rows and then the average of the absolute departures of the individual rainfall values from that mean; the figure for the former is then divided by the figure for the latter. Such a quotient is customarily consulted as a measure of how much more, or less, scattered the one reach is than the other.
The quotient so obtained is 1.49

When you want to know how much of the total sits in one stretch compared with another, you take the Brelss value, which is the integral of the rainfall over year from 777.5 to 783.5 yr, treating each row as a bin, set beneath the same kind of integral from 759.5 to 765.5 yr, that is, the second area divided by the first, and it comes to 0.93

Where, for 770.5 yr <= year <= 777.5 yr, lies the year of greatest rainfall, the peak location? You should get 771.0 yr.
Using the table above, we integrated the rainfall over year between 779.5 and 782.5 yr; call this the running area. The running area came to 1201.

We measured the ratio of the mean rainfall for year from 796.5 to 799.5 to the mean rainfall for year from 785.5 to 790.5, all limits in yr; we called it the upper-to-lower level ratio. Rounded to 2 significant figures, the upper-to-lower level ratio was 0.91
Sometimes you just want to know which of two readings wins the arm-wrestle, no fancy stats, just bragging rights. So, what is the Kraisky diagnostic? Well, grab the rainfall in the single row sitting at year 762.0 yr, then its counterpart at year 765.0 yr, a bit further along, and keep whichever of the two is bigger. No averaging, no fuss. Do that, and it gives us 393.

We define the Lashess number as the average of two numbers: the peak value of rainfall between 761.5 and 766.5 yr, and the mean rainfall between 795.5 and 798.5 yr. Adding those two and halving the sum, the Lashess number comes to 403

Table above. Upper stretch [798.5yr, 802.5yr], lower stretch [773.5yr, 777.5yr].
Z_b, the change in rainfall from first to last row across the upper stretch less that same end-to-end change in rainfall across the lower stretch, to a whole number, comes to 31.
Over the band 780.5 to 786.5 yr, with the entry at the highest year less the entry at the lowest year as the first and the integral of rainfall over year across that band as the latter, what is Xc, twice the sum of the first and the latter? 5058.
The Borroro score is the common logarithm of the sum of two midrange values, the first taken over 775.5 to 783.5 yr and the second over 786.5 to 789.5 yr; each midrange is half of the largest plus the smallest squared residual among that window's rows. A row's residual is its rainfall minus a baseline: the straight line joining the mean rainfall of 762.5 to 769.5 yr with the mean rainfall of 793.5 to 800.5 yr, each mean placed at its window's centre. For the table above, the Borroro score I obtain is 3.50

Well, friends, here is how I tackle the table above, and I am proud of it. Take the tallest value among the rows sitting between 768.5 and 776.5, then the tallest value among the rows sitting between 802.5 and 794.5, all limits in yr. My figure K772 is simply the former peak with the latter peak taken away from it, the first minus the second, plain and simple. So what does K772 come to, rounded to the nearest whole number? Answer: 32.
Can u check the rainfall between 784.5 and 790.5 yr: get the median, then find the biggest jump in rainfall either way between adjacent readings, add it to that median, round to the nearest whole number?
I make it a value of 484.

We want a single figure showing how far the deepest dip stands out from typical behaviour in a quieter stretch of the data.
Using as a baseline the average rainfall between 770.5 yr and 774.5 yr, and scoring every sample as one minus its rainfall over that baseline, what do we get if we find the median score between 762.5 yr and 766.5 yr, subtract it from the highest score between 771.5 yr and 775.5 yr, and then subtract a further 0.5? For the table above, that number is -0.57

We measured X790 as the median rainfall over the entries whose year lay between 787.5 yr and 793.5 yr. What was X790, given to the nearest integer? 432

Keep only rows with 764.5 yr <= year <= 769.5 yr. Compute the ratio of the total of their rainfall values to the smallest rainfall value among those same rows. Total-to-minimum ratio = 5.30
